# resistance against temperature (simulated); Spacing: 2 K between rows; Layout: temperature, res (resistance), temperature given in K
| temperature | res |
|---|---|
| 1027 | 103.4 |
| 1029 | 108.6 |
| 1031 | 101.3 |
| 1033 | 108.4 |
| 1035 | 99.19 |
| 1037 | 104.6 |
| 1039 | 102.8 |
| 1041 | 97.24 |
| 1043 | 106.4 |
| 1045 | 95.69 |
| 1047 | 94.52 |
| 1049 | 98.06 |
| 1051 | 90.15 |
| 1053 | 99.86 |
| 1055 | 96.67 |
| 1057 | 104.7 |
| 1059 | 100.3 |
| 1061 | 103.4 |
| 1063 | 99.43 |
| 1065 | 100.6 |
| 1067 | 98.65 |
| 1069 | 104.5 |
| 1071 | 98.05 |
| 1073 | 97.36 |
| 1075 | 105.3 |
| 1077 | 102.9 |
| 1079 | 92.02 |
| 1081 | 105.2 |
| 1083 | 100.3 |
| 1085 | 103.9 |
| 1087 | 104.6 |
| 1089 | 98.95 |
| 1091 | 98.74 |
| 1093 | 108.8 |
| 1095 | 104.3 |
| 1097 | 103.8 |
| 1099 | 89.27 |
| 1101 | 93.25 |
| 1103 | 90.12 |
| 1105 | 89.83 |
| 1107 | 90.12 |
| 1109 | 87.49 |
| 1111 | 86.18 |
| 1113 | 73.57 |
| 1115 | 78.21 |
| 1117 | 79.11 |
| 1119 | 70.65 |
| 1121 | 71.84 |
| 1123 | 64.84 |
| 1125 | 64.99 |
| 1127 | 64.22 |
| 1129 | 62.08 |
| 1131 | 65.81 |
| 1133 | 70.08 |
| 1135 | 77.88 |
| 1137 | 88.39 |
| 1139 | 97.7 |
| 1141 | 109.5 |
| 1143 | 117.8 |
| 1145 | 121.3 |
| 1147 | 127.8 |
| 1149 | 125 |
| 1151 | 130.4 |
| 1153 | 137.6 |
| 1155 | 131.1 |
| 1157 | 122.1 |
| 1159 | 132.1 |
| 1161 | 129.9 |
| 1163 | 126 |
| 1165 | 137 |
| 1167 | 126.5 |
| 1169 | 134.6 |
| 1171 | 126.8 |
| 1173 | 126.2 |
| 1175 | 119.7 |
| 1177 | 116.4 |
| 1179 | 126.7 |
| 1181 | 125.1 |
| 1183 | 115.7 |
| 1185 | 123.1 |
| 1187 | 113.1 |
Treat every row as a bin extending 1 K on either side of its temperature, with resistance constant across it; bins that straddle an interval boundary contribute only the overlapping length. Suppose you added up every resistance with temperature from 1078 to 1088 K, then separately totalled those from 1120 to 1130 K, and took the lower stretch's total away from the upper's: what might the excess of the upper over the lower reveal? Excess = -178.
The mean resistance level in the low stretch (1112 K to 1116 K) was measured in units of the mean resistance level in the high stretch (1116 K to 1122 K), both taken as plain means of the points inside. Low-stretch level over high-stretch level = 1.03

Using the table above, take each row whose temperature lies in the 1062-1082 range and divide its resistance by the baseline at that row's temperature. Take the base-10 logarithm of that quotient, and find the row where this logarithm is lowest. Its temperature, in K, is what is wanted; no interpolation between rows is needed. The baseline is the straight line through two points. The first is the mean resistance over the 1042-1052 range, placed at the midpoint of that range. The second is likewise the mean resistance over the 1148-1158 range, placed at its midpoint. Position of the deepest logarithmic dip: 1079 K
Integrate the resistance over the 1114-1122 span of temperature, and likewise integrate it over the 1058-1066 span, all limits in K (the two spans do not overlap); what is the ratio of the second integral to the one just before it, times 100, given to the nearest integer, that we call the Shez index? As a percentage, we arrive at 135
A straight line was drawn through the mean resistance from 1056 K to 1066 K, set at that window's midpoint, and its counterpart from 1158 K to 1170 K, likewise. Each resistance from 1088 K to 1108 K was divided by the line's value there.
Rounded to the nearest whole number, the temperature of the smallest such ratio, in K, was 1107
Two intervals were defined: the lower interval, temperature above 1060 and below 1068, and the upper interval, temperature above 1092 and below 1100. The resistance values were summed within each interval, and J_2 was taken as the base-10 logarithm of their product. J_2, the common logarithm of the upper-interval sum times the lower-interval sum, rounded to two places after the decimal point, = 5.21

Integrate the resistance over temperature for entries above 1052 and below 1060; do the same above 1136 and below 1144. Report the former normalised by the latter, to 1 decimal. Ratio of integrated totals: 1.0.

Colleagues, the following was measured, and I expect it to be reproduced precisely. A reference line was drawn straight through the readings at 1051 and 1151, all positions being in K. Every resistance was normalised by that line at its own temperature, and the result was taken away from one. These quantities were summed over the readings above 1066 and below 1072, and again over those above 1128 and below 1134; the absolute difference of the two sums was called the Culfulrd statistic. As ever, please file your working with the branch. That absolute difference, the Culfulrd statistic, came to 1.5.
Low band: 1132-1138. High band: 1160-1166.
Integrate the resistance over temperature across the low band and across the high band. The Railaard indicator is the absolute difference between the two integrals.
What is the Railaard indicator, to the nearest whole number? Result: 313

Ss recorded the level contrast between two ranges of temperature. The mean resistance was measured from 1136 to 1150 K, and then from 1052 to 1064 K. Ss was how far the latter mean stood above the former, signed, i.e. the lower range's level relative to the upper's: -12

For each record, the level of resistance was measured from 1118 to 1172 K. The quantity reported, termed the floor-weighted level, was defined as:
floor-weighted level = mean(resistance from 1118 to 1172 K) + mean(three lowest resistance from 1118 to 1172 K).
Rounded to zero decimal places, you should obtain 169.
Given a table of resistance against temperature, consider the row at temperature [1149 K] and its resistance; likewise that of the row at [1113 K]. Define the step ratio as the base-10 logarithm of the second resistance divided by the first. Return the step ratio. -0.23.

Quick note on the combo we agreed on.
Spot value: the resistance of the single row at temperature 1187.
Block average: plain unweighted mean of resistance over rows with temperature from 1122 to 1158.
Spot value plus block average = 212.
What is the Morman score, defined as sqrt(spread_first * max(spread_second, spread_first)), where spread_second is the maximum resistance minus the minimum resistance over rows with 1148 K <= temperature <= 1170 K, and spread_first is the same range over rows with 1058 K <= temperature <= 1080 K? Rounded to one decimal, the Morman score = 14.3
